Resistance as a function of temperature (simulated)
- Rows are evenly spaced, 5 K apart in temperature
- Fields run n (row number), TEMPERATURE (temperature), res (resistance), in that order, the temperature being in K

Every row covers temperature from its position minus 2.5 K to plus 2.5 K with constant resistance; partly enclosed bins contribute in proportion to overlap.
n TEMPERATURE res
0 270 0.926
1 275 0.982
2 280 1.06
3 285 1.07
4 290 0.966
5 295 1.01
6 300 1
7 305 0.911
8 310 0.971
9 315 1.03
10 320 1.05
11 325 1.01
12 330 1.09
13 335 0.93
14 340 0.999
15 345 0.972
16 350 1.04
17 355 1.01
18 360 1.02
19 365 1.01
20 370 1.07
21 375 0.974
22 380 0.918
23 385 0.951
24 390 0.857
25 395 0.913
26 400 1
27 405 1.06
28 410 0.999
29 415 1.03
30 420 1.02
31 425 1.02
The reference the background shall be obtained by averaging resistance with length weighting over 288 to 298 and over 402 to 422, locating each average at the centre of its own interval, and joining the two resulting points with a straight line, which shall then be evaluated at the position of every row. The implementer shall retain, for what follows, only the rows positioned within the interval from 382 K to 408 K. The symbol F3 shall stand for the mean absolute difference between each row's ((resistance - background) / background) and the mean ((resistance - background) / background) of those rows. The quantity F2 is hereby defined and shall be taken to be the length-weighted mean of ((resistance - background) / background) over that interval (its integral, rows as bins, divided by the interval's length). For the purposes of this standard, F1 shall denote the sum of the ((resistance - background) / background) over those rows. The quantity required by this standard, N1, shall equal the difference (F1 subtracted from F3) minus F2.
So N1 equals 0.44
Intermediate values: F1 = -0.320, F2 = -0.064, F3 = 0.056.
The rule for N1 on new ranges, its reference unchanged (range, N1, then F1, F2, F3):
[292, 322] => 0.03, 0.007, 0.000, 0.036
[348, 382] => 0.08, -0.042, -0.005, 0.036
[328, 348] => 0.08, -0.023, -0.007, 0.047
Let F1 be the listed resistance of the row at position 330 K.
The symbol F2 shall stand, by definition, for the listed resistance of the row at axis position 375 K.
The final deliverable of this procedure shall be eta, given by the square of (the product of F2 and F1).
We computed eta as 1.13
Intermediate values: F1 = 1.09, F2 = 0.974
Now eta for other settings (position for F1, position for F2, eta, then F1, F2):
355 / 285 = 1.17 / 1.01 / 1.07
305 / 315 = 0.88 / 0.911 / 1.03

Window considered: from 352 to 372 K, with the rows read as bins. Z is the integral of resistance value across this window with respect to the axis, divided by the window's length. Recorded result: 1.03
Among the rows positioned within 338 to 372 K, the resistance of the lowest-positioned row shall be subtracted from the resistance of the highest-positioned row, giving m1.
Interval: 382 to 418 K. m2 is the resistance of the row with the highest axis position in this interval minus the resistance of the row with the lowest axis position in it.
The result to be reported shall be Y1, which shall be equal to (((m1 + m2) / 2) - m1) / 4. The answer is 0.001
